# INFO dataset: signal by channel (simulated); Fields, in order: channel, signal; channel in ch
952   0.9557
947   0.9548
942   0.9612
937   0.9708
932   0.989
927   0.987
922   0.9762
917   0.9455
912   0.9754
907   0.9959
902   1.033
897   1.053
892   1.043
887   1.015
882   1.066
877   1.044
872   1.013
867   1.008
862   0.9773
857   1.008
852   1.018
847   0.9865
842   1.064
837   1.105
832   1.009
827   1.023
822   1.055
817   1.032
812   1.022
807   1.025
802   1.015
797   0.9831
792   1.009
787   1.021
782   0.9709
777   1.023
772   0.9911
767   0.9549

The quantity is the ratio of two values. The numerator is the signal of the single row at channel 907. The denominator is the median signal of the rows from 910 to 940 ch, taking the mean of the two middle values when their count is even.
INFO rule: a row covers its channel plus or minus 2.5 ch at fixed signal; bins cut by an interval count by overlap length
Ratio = 1.02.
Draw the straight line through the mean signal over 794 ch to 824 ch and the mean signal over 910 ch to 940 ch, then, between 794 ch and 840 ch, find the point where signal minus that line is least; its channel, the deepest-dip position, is 797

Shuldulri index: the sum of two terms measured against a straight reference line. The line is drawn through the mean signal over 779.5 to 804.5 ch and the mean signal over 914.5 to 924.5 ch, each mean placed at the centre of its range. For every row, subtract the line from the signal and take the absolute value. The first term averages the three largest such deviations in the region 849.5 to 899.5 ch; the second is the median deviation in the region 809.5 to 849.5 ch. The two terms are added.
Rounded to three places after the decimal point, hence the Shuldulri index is 0.121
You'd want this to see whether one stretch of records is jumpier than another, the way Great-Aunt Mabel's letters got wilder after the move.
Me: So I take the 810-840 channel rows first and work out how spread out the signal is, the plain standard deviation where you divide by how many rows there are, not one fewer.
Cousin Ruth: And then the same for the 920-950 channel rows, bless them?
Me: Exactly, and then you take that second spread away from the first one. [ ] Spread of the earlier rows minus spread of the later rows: 0.019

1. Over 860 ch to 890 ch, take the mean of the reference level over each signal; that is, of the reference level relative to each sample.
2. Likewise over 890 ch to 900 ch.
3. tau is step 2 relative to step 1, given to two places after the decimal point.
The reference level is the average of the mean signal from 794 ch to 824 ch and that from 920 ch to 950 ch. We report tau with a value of 0.97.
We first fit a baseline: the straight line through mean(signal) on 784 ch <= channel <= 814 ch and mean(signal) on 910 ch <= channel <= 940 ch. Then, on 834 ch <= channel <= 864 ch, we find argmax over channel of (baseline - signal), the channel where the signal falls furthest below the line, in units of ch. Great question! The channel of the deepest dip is 862 ch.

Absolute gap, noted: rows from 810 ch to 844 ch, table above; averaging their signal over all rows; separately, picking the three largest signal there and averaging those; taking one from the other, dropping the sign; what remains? 0.030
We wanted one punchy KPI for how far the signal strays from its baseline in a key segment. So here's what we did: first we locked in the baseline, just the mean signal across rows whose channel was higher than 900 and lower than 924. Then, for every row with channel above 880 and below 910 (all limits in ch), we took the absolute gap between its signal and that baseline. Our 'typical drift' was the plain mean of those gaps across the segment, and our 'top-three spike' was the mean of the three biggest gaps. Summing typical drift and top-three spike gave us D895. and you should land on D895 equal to 0.12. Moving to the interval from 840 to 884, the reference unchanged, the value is 0.11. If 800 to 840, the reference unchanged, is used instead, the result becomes 0.13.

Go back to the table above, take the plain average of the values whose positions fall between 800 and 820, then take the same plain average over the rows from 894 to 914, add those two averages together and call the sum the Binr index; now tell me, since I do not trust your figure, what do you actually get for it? 2.04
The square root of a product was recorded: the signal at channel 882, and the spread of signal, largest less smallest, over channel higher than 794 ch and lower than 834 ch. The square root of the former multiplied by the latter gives 0.28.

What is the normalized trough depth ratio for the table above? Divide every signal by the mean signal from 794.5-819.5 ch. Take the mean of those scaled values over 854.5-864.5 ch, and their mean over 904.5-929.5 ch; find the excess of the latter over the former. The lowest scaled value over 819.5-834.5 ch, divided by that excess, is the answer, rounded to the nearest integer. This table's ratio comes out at -61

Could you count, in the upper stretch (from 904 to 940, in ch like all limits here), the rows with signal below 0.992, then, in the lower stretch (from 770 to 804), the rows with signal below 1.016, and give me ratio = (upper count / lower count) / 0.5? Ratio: 2.4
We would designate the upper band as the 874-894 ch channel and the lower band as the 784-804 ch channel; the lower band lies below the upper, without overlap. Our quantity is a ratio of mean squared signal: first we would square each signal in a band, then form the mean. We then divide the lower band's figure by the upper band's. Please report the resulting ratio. 0.93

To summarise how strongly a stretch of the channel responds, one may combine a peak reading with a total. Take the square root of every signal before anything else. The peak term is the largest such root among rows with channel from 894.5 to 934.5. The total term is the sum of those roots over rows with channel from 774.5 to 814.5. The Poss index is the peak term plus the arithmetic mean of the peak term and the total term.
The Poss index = 5.56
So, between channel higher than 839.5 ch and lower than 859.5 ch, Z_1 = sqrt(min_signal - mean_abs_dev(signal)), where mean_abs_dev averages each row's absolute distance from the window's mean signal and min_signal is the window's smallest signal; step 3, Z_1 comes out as 0.982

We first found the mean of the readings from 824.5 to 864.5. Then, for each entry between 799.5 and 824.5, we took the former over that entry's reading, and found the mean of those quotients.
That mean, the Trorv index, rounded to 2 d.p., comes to 0.99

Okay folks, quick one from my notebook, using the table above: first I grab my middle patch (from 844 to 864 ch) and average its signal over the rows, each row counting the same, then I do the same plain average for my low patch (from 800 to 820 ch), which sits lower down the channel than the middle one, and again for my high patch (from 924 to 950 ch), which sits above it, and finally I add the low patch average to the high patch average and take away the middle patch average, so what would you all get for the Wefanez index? 1.00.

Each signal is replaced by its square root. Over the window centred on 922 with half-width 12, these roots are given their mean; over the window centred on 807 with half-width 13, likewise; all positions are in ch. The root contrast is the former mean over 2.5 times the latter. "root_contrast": 0.392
